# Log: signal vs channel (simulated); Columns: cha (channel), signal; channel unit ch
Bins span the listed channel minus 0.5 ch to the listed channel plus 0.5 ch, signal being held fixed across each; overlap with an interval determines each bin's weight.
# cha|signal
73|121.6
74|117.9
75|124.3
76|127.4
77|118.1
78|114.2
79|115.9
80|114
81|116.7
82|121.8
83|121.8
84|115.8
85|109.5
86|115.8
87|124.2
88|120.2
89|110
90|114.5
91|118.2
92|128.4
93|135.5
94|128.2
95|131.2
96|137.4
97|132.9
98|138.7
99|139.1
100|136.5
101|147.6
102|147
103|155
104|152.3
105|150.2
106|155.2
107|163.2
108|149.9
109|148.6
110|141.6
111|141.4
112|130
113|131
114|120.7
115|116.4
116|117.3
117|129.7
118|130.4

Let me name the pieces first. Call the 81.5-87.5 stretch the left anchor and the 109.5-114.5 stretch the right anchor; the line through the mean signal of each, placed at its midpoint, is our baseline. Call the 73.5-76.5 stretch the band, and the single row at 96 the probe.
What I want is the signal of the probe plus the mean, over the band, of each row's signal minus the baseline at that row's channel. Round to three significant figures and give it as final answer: 148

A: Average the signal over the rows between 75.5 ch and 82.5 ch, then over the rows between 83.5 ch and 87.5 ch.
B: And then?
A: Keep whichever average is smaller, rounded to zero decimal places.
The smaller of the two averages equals 116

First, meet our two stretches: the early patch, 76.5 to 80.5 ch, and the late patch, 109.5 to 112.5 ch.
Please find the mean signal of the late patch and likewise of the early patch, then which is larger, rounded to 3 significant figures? 138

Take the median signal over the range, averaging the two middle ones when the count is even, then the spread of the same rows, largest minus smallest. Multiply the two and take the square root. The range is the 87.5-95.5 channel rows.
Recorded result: 56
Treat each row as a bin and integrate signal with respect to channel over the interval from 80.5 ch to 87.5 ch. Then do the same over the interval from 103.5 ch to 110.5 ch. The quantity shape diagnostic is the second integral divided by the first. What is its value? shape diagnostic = 1.29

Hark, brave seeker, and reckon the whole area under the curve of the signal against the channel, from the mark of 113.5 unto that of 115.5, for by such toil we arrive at 237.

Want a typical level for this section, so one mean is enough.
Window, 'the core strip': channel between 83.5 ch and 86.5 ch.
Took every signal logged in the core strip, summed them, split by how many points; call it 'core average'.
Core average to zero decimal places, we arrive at 114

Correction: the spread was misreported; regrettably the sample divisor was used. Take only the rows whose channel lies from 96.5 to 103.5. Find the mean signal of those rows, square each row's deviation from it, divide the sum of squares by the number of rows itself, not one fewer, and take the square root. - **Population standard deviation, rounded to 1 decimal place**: 7.1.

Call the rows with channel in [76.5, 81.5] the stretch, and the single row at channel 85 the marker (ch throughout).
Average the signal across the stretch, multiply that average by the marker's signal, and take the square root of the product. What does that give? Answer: 113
